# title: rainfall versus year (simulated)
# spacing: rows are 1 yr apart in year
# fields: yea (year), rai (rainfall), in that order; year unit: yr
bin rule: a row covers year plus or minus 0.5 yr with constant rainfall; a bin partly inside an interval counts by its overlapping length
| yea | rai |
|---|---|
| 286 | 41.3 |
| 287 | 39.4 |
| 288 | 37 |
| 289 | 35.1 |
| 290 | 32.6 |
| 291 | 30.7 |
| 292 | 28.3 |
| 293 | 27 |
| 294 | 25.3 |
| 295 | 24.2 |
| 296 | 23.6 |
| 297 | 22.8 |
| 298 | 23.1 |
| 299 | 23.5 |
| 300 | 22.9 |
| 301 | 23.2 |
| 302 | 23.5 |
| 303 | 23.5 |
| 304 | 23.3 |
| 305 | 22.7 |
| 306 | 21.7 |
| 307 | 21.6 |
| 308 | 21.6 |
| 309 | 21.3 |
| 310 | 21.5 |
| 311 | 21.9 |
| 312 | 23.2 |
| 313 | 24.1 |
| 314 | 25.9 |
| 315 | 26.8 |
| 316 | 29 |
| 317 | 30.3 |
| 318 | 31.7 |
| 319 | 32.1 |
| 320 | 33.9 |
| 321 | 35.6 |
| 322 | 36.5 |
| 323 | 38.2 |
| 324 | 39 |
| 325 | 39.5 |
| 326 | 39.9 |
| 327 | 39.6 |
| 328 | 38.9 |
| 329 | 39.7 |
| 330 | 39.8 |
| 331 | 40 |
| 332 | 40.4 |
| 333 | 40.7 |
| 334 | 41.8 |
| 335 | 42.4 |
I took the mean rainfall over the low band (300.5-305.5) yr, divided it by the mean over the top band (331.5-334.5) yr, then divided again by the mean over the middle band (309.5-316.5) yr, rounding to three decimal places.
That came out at 0.023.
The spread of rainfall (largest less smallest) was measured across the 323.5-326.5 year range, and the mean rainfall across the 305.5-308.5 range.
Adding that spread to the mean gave 23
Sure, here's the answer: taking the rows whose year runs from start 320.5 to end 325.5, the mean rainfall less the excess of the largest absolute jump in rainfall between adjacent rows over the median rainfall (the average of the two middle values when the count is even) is 74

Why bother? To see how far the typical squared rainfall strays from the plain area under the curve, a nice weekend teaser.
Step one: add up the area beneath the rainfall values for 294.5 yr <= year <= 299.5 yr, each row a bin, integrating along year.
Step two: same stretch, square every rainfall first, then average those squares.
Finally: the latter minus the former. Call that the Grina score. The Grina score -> 432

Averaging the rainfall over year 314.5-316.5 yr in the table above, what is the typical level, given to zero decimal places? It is 28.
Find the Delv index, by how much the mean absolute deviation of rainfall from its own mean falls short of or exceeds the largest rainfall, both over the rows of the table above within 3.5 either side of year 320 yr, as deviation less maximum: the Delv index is -36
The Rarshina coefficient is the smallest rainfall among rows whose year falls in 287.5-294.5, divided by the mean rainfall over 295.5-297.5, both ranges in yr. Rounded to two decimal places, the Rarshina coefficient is 1.09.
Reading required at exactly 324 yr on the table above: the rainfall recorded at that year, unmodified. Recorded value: 39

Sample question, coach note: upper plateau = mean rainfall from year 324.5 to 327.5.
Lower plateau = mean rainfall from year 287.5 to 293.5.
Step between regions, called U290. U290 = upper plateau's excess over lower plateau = 7.9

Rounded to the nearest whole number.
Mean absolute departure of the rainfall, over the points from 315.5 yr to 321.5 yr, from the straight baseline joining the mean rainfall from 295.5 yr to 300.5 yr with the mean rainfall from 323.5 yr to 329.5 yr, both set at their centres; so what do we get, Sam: 3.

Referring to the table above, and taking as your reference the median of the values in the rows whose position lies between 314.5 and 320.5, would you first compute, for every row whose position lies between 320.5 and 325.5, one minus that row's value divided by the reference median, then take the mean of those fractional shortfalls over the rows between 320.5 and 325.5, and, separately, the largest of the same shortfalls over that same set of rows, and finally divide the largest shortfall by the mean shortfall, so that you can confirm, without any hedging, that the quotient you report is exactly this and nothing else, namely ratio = 0.68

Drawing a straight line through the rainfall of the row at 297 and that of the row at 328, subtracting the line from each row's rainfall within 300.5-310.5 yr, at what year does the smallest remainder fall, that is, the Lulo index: 310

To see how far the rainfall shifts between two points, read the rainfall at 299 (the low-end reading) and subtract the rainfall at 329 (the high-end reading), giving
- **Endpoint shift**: -16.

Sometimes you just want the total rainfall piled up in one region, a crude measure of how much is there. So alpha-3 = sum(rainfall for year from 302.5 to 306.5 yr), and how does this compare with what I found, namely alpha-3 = 91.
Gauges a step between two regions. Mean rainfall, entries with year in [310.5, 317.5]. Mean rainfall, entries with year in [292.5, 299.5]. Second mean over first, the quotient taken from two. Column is 1.06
